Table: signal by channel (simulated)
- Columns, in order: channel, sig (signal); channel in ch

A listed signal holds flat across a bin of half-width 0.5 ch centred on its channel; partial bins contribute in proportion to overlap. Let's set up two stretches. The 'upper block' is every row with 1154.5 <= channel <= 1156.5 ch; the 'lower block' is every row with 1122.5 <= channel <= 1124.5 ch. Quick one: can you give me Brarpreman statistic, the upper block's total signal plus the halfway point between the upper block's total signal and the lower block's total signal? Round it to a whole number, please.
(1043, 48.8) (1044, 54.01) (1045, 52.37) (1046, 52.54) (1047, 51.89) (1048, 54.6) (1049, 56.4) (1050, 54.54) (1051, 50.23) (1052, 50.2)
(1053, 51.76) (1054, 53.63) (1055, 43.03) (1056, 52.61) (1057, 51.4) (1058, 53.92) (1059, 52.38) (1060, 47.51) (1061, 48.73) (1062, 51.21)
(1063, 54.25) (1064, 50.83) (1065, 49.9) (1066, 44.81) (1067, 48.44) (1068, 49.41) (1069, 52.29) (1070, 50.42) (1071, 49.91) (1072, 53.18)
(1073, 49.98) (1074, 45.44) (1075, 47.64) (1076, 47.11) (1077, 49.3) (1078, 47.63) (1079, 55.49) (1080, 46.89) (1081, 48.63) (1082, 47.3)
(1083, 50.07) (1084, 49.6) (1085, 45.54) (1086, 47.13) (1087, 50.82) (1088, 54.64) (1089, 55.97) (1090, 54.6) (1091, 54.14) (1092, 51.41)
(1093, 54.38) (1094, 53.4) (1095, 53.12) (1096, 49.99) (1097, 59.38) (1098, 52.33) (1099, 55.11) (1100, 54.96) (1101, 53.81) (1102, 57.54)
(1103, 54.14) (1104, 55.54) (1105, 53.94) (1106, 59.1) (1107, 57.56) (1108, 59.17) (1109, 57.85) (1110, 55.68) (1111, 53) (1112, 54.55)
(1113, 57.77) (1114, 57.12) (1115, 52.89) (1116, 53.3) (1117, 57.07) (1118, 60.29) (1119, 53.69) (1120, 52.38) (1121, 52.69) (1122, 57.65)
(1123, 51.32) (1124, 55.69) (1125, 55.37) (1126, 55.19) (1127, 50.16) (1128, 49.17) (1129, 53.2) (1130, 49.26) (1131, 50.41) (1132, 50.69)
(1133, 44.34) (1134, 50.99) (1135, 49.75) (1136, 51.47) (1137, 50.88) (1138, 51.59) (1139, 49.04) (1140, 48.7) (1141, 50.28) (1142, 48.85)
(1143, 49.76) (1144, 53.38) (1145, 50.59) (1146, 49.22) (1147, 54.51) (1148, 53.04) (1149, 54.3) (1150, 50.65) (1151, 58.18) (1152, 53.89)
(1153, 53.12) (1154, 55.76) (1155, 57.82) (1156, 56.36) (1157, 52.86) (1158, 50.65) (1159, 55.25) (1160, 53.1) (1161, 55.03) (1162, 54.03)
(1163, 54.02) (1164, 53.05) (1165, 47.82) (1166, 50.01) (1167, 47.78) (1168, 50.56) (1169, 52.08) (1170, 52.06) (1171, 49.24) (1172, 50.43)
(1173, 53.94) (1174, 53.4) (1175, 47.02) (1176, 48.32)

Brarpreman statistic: 225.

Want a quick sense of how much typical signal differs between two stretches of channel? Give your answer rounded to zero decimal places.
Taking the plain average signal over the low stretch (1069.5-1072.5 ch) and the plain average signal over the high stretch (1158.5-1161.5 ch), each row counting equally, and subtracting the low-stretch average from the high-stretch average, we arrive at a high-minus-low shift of 3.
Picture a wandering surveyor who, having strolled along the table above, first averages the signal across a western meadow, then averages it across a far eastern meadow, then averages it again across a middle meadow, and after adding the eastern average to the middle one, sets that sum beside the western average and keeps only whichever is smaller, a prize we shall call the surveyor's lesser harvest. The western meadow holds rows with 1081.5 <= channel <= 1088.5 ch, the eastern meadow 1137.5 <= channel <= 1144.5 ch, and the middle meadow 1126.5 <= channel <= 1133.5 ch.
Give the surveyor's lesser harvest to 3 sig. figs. 49.3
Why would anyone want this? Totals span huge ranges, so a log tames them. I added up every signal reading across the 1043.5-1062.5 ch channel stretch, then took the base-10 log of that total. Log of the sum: 2.99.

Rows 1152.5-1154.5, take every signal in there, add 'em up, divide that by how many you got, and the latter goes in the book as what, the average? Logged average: 54.4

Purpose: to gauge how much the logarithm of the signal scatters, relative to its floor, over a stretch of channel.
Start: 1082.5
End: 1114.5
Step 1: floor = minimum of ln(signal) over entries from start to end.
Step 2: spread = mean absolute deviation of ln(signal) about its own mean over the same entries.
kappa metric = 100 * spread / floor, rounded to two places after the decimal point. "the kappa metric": 1.23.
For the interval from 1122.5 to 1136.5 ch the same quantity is 1.10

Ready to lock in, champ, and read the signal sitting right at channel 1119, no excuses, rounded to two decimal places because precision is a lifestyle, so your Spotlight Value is 53.69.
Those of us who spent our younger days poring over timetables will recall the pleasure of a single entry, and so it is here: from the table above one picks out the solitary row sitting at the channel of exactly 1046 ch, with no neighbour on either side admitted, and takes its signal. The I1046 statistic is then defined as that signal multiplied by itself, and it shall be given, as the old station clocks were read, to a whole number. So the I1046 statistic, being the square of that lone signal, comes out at 2760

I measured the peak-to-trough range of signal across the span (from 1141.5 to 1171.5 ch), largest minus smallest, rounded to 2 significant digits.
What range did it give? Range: 10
